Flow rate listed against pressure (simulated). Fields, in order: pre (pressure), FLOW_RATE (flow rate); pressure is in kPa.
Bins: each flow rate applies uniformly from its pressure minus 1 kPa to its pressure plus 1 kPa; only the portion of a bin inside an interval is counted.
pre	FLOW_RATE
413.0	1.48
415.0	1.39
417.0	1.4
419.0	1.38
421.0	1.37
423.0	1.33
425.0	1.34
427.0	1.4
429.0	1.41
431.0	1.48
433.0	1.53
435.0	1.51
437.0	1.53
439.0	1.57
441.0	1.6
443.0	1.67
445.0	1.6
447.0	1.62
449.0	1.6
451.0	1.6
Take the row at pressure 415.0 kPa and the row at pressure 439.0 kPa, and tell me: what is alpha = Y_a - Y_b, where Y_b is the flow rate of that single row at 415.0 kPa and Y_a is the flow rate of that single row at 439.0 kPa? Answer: 0.18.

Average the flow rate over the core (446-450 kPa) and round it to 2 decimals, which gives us 1.61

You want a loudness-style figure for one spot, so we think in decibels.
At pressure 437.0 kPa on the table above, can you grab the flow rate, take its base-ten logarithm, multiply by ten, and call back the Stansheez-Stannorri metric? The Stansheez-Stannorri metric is 1.85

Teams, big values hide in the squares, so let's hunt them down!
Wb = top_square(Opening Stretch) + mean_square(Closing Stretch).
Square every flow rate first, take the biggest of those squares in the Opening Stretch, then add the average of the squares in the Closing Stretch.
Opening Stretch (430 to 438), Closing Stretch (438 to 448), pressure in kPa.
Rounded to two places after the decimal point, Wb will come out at 4.94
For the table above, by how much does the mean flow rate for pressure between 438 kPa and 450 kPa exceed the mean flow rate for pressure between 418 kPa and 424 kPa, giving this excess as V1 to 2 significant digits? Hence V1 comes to 0.25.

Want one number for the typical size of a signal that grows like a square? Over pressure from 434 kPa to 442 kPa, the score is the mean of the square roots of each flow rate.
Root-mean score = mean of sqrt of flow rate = 1.25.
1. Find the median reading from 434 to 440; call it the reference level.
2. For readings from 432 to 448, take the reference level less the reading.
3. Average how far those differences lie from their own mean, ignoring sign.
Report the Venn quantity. 0.044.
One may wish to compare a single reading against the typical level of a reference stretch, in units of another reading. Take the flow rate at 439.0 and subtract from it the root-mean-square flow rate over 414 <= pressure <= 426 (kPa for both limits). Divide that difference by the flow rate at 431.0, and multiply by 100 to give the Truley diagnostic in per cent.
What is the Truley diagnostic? 13.6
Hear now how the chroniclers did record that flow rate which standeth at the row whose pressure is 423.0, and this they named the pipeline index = 1.33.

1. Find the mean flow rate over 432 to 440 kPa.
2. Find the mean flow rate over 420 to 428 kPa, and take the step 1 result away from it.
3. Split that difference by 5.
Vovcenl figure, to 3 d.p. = -0.035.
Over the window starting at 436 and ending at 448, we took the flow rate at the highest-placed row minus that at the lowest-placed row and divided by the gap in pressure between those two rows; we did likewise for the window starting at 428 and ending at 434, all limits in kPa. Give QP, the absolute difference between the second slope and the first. 0.021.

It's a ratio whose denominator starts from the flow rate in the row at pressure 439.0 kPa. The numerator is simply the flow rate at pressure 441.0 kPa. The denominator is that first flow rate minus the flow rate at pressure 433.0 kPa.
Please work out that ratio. 40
